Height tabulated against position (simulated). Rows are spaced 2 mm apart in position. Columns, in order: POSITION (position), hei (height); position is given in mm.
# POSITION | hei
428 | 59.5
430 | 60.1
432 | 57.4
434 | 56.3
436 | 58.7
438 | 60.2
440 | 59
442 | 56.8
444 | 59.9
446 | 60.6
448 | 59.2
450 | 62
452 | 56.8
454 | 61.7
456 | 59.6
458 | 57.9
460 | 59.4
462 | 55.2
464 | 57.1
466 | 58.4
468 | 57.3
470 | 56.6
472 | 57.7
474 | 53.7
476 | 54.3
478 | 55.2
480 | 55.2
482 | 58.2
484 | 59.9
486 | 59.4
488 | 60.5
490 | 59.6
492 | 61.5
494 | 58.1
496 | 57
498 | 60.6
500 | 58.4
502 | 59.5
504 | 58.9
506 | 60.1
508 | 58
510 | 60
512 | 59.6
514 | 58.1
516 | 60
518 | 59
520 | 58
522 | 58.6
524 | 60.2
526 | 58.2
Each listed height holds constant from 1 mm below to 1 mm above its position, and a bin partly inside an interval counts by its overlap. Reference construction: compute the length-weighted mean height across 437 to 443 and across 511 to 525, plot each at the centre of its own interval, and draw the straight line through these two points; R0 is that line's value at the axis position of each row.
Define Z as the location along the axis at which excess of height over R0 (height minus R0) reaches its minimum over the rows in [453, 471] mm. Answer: 462 mm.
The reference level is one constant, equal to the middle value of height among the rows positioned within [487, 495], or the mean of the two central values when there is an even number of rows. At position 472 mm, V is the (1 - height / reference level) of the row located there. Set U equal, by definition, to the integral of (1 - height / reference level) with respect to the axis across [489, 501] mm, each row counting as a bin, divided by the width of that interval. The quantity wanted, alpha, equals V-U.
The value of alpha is 0.02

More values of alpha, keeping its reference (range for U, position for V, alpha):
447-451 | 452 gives 0.06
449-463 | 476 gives 0.08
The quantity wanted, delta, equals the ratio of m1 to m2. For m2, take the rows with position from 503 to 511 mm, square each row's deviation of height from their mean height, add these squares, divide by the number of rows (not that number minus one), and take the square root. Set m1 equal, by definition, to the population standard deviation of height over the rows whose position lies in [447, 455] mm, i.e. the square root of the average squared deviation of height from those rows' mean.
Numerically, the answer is 2.4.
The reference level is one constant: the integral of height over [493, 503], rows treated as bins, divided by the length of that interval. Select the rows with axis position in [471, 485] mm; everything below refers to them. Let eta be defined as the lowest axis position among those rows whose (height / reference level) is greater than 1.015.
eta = 484 mm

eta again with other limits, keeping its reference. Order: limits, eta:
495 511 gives 498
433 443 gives 438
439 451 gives 444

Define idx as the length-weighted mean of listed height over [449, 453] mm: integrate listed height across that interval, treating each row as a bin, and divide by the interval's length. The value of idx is 59.4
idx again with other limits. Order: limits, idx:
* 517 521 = 58.5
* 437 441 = 59.6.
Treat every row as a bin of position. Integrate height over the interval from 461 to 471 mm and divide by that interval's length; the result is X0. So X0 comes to 56.9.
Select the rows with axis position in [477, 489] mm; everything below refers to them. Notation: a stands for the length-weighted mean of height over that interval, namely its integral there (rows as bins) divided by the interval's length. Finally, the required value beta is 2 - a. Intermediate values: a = 58.1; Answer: -56.1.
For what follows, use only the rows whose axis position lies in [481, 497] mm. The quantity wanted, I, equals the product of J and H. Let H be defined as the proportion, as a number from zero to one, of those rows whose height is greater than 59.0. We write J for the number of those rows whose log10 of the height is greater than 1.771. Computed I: 3.1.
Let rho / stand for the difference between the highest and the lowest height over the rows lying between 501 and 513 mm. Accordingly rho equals 2.1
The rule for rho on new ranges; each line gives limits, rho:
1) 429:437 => 3.8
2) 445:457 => 5.2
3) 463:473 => 1.8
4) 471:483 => 4.5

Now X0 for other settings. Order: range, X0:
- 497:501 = 59.5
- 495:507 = 59.1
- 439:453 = 59.2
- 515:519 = 59.5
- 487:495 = 59.9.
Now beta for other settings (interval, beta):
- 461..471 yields -54.9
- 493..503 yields -56.7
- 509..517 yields -57.4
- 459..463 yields -55.3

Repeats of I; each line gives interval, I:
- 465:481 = 0.0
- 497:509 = 1.5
